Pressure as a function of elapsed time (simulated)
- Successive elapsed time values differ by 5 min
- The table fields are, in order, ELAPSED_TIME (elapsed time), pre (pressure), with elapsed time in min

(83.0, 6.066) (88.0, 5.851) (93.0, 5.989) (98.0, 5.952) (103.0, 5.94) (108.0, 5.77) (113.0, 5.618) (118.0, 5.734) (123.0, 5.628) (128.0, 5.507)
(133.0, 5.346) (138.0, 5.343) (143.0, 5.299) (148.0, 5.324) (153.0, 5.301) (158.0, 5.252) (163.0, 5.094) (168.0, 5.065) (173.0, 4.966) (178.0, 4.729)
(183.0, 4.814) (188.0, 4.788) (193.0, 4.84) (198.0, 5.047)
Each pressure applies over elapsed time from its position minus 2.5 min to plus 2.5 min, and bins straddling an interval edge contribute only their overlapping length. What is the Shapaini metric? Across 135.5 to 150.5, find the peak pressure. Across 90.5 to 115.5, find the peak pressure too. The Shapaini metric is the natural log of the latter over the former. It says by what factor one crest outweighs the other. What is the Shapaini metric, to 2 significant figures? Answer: 0.11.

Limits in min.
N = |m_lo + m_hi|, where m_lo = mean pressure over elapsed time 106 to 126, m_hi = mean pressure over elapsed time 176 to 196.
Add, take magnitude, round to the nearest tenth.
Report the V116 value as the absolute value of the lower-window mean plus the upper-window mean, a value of 10.5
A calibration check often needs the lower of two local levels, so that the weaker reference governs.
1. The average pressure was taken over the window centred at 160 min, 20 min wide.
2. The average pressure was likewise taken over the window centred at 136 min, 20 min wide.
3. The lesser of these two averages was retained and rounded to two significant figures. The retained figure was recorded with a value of 5.2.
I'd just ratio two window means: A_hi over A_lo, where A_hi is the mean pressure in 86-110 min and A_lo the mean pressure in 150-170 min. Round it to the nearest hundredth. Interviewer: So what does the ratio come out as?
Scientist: 1.14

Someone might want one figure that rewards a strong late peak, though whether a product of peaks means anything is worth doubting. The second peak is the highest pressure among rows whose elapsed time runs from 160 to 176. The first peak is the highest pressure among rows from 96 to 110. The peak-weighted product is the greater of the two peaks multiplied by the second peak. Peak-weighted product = 30.3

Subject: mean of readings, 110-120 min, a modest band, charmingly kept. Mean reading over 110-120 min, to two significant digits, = 5.7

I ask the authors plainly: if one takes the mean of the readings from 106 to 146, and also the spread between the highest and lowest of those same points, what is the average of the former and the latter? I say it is 3.0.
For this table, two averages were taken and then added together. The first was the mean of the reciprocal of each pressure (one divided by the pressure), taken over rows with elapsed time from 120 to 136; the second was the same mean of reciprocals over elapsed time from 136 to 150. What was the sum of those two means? 0.370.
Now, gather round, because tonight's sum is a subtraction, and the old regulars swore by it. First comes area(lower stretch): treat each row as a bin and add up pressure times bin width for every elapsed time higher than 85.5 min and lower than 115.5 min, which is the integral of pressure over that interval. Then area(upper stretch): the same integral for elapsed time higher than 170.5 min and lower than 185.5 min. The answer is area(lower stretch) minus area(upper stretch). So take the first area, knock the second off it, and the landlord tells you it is 103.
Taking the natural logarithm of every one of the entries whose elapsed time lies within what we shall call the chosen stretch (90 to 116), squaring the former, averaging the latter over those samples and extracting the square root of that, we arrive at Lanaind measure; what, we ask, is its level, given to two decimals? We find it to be 1.77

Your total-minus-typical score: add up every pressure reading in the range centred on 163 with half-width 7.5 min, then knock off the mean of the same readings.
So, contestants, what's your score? 10.3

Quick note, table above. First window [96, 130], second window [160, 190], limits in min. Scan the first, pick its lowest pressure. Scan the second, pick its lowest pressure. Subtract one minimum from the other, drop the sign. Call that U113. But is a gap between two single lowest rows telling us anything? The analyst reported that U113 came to 0.78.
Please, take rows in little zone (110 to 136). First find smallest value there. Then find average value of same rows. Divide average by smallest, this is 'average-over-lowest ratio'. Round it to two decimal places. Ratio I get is 1.04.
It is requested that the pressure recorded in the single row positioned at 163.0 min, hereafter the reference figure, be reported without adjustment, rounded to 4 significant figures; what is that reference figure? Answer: 5.094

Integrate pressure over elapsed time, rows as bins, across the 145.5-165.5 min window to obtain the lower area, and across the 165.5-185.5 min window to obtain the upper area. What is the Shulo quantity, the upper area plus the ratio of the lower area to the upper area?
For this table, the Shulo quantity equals 99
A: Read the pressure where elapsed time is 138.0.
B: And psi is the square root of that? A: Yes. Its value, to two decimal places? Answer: 2.31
